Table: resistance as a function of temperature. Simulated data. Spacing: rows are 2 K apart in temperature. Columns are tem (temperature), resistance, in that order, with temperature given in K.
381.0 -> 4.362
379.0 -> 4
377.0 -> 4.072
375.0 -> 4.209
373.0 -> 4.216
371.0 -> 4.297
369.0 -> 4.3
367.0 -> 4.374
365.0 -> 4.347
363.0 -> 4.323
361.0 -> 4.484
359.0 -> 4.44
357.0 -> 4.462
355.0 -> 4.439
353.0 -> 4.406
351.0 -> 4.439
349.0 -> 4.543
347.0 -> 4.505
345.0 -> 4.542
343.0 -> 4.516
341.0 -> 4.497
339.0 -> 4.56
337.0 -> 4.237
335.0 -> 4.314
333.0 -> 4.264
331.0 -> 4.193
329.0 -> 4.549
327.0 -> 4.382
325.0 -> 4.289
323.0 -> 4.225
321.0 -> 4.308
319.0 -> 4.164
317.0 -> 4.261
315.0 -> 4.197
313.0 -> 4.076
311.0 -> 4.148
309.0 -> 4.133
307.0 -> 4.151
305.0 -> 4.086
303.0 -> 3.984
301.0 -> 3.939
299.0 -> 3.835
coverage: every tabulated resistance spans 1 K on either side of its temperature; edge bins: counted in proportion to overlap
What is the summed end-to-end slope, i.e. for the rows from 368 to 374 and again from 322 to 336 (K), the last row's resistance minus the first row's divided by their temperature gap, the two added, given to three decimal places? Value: -0.014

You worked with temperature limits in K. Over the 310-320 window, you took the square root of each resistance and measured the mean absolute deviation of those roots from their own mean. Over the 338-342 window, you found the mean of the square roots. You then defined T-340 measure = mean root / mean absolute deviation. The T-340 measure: 182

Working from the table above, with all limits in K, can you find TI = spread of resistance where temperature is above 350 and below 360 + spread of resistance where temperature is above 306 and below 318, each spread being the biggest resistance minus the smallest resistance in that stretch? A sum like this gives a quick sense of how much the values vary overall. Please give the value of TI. 0.24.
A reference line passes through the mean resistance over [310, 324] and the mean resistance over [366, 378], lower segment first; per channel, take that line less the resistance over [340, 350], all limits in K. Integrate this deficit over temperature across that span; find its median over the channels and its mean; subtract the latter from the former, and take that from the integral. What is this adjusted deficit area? -3.0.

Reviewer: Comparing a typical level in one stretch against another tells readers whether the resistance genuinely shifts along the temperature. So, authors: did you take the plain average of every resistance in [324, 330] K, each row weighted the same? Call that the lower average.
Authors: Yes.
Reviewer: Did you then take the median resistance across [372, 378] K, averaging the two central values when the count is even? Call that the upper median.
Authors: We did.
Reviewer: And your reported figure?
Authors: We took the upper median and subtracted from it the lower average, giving -0.20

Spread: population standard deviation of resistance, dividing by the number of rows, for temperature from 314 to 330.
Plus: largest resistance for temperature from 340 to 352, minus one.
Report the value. 3.66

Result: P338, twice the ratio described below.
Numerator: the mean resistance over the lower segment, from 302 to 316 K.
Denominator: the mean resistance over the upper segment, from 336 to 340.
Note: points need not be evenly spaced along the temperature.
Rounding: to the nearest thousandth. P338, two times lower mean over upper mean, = 1.869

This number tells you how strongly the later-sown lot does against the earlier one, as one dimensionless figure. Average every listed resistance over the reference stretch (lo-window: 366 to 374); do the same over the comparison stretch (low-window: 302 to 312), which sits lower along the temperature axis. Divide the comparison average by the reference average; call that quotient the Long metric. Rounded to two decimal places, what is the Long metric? 0.95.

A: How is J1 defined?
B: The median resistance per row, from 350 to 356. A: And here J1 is 4.44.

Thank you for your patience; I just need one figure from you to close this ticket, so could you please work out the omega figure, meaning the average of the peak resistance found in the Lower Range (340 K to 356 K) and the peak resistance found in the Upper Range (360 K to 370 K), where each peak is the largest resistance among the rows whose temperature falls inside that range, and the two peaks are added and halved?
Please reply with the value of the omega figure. 4.51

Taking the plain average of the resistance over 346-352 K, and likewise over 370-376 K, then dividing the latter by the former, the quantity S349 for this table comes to 0.94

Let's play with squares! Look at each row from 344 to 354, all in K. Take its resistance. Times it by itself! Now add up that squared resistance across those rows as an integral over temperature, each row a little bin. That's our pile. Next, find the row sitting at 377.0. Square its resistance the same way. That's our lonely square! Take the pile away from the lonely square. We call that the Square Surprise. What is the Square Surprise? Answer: -185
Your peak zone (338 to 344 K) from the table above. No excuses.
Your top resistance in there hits 4.56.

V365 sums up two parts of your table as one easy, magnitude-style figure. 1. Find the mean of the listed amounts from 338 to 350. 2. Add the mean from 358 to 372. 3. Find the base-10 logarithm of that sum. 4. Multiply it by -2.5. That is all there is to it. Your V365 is -2.37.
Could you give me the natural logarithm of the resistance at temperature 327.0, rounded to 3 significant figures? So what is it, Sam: 1.48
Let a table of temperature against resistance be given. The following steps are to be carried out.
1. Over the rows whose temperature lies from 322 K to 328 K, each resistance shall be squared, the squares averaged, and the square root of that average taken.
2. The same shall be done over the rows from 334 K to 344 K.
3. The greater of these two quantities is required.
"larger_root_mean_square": 4.43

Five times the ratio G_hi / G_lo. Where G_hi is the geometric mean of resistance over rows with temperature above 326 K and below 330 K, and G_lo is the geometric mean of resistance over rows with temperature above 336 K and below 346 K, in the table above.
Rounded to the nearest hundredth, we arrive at 5.00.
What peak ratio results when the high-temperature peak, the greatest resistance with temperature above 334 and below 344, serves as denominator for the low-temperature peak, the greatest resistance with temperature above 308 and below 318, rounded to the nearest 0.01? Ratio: 0.93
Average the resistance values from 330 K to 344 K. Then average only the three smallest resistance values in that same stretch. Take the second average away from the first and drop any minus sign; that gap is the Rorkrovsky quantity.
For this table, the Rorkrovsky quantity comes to 0.137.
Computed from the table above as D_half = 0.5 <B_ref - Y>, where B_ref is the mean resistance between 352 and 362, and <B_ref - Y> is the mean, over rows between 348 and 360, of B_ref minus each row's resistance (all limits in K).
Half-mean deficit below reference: 0.00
